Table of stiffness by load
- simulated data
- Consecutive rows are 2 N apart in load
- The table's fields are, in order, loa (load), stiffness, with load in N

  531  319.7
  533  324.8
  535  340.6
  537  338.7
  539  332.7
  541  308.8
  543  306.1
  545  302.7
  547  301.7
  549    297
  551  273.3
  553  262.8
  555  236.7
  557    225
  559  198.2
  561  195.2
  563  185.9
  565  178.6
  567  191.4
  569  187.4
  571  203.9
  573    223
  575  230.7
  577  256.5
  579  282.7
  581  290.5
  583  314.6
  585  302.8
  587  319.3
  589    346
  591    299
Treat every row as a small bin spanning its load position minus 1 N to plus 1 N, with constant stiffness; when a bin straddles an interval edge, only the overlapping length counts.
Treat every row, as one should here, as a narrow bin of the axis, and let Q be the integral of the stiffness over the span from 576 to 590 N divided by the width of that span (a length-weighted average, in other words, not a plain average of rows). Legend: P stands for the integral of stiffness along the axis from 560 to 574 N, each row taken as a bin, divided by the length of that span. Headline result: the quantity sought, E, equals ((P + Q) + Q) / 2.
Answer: 399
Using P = 195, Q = 302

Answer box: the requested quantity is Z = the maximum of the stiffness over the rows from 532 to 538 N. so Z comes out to 340.6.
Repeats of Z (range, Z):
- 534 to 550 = 340.6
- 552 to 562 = 262.8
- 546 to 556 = 301.7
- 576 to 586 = 314.6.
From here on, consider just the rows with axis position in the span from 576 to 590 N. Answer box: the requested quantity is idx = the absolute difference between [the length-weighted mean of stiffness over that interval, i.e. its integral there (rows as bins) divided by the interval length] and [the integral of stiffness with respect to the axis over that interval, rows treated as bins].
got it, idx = 3923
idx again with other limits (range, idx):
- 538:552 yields 3941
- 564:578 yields 2733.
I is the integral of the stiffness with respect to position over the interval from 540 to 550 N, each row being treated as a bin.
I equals 3033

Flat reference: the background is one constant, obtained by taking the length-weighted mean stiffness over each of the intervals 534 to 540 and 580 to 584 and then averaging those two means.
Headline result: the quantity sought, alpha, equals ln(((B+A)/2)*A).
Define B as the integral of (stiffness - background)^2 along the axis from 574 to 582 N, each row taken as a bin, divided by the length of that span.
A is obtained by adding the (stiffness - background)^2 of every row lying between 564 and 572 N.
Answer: 21.6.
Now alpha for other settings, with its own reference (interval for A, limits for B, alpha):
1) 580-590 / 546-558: 15.5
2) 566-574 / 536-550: 21.2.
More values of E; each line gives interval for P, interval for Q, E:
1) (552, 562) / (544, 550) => 412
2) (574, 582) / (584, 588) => 444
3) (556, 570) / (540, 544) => 405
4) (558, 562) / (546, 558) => 364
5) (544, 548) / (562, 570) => 337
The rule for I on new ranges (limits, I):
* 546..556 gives 2743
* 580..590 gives 3146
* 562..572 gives 1894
